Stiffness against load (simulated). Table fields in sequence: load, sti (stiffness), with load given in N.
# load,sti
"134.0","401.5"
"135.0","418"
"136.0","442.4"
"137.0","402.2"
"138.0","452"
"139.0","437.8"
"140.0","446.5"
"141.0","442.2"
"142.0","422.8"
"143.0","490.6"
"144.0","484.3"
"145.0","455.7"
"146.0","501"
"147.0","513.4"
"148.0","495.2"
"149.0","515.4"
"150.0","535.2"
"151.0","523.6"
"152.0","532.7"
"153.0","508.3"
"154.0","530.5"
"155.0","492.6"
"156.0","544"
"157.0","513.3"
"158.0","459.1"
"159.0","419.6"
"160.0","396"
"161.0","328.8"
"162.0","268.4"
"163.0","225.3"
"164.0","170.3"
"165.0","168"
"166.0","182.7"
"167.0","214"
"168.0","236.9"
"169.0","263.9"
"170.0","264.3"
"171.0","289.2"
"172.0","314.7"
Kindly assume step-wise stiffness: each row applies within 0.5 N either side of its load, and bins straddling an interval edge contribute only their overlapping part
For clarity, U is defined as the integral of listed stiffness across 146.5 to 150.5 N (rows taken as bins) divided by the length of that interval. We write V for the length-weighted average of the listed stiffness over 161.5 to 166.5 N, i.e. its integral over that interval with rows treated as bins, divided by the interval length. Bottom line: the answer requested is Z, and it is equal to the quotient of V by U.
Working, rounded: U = 515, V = 203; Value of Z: 0.39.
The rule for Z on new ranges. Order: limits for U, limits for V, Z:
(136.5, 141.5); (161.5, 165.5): 0.48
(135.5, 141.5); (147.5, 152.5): 1.19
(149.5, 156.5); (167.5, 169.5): 0.48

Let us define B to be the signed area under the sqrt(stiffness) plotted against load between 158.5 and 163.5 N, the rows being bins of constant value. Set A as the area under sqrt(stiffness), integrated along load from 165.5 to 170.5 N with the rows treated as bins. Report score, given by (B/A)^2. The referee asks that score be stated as 1.4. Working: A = 76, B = 90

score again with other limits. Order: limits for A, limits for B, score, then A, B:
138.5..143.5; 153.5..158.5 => 1.1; 106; 113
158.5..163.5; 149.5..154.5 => 1.6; 90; 115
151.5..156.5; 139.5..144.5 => 0.9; 114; 107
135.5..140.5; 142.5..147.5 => 1.1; 104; 111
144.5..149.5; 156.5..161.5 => 0.8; 111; 103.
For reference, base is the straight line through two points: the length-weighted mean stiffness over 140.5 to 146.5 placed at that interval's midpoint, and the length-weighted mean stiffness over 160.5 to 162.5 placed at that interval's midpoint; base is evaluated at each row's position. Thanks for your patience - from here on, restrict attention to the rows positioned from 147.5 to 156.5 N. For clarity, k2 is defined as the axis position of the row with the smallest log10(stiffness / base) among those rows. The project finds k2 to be 148.0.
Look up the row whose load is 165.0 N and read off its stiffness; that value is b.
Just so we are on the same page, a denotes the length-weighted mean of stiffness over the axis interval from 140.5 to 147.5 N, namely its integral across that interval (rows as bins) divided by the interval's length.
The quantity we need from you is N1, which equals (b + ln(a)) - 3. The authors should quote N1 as 171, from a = 473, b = 168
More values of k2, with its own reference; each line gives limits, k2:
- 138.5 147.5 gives 139.0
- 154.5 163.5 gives 163.0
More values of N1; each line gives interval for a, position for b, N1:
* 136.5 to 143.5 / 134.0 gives 405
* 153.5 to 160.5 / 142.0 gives 426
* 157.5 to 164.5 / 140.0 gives 449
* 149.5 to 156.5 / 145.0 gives 459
